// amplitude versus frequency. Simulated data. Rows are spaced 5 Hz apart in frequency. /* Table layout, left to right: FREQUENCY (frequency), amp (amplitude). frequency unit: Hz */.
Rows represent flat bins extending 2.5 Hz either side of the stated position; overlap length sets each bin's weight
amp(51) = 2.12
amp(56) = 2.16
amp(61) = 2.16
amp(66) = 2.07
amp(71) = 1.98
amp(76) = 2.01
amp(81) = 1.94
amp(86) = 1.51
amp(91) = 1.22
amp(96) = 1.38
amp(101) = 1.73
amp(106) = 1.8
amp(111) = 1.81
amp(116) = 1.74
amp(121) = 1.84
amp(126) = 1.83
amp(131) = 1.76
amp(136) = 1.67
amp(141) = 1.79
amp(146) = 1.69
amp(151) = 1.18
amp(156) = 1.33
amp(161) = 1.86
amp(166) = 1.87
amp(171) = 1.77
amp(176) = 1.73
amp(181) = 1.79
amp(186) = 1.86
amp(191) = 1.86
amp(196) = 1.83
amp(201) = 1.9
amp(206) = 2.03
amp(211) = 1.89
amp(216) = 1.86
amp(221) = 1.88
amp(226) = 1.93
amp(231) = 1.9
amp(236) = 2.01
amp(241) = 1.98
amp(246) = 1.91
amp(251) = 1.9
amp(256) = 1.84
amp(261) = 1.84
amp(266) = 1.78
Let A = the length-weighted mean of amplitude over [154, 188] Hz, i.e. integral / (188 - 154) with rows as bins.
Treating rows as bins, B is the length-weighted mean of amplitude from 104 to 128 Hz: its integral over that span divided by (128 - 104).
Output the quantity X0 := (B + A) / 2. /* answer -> 1.78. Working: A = 1.75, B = 1.80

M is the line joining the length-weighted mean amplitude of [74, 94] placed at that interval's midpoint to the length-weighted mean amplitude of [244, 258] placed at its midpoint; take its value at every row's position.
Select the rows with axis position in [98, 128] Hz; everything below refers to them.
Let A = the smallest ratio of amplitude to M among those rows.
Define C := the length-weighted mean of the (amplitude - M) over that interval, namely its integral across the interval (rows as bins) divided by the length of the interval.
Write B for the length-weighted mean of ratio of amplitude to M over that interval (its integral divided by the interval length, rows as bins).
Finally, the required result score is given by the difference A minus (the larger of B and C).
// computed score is -0.03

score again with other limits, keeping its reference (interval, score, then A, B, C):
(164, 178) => -0.04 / 0.97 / 1.01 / 0.02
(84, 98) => -0.09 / 0.73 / 0.82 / -0.30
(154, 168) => -0.20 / 0.76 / 0.96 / -0.07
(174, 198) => -0.04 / 0.97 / 1.01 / 0.02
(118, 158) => -0.27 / 0.68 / 0.95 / -0.09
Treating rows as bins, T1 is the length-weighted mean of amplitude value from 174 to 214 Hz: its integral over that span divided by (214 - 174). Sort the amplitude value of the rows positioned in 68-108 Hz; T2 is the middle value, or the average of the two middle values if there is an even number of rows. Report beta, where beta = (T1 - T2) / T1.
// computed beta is 0.05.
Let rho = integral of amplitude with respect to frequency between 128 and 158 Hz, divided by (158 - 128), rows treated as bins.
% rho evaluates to 1.58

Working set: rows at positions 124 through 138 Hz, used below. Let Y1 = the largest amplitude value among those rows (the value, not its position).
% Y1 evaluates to 1.83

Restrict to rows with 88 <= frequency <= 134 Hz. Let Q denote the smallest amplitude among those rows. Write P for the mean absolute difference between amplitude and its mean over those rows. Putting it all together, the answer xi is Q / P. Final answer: 7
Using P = 0.1684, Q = 1.22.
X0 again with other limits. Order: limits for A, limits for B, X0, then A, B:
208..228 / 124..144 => 1.83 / 1.89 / 1.76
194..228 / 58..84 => 1.96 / 1.90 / 2.02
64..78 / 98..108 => 1.88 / 2.02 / 1.74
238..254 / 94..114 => 1.81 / 1.93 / 1.69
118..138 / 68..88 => 1.83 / 1.78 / 1.87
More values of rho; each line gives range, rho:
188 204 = 1.87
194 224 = 1.90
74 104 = 1.63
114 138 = 1.77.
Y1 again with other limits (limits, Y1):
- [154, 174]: 1.87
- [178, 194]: 1.86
